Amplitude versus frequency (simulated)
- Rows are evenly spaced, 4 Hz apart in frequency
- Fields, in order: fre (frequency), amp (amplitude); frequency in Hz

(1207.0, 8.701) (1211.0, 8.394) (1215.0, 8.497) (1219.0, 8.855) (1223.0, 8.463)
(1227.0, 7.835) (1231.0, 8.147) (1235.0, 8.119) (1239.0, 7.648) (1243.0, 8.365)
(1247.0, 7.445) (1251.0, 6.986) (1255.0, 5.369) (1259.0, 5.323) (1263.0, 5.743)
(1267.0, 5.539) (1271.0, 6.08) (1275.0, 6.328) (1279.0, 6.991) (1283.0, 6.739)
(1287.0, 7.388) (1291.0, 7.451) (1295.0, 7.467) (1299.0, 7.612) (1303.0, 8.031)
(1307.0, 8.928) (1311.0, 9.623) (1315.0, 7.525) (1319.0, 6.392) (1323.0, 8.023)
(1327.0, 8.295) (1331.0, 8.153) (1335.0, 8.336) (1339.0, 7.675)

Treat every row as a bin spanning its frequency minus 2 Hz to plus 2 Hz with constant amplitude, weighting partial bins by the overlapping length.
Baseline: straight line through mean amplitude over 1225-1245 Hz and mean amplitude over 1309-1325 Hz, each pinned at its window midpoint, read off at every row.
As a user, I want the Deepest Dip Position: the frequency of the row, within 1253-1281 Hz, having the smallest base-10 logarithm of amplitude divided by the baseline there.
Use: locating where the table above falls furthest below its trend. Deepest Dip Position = 1259.0 Hz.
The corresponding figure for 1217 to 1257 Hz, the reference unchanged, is 1255.0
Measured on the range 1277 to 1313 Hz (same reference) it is 1283.0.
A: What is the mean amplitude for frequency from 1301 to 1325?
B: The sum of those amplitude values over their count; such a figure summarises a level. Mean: 8.1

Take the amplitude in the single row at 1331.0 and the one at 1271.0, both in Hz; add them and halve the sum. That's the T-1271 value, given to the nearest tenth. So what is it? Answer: 7.1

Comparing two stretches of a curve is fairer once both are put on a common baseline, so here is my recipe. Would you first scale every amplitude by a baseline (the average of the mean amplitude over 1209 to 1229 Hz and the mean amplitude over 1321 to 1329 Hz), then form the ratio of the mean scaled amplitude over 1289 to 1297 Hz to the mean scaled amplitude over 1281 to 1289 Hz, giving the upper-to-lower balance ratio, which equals 1.06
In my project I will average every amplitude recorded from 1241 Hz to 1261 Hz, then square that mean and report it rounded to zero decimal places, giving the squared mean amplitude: 45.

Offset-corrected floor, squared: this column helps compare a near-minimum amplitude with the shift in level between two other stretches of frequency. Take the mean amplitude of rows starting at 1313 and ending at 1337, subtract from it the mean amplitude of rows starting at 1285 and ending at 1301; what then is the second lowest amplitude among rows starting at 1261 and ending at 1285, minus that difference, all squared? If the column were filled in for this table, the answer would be 30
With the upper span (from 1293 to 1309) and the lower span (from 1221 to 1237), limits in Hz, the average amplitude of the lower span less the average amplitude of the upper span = 0.13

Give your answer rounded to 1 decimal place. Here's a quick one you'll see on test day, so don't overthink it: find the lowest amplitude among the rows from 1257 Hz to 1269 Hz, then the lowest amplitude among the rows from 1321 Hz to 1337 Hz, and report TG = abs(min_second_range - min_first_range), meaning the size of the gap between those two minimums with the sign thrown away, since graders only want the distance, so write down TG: 2.7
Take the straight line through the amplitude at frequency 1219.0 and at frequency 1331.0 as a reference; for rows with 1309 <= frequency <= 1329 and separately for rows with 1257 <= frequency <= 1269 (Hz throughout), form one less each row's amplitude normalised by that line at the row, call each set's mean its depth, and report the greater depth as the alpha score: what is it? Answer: 0.35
